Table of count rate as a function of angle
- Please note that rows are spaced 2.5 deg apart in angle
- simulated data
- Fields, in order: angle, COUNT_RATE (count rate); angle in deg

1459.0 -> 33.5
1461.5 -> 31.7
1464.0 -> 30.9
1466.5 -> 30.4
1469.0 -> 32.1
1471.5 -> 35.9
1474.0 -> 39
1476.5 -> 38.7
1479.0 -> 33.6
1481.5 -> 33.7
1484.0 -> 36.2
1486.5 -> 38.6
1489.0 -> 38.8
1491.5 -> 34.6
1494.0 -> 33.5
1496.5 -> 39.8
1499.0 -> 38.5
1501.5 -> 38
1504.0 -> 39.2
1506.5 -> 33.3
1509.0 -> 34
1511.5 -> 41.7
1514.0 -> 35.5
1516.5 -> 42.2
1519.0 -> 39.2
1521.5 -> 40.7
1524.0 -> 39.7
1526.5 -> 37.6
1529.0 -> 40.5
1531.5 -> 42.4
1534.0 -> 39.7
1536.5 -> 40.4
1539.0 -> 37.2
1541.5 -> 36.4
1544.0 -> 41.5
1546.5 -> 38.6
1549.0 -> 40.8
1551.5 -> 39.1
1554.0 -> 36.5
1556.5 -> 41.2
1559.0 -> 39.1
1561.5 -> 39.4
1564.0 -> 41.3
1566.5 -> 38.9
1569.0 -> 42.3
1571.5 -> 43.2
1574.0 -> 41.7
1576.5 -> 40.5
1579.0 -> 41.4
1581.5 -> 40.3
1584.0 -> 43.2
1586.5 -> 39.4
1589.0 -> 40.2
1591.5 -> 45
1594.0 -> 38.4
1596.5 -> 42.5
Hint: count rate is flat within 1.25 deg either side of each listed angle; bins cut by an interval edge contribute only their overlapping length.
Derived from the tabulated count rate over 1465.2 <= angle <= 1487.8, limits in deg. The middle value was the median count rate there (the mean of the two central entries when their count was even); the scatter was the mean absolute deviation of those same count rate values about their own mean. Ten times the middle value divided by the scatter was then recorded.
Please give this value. 139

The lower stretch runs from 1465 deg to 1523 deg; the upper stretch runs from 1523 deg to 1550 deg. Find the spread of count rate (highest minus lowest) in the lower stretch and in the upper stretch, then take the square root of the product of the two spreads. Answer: 8.41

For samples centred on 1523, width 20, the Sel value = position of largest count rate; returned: 1531.5 deg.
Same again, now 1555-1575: 1571.5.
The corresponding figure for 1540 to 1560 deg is 1544.0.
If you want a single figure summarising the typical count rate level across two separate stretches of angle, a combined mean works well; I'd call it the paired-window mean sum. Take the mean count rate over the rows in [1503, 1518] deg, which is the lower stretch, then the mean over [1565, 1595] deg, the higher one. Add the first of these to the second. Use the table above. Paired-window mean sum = 78.9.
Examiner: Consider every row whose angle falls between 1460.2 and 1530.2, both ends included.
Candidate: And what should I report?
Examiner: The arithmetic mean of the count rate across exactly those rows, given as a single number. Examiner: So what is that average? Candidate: 36.7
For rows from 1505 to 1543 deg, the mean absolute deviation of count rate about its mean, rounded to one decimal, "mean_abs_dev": 2.4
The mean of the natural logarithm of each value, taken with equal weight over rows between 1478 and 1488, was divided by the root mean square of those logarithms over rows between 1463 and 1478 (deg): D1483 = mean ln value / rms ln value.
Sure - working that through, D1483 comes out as 1.01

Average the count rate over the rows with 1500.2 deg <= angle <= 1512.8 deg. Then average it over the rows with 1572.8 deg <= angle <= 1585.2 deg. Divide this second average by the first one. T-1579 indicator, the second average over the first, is 1.11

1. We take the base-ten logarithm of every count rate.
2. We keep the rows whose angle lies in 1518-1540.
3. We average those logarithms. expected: 1.60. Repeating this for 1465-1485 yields 1.54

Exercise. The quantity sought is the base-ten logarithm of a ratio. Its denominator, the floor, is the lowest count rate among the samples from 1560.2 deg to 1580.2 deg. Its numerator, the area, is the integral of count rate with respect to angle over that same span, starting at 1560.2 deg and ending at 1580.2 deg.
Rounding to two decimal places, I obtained 1.32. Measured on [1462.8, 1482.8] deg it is 1.35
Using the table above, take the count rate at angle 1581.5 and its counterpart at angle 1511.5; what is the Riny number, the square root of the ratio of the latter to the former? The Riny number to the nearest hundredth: 1.02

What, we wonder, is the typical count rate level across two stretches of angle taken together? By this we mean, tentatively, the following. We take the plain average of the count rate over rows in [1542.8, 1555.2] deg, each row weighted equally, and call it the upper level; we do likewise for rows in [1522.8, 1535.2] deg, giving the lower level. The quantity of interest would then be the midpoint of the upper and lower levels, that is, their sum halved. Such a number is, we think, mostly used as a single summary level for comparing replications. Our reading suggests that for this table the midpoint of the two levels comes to 39.6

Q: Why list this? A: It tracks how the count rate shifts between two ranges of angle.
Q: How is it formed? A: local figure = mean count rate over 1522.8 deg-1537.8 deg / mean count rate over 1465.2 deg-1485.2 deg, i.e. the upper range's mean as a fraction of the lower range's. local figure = 1.15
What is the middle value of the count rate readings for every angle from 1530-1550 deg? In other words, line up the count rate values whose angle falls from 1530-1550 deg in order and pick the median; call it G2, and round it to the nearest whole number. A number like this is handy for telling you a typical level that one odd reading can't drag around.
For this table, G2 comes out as 40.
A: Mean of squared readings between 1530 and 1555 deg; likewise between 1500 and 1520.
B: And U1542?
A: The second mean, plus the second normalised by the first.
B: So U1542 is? 1446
